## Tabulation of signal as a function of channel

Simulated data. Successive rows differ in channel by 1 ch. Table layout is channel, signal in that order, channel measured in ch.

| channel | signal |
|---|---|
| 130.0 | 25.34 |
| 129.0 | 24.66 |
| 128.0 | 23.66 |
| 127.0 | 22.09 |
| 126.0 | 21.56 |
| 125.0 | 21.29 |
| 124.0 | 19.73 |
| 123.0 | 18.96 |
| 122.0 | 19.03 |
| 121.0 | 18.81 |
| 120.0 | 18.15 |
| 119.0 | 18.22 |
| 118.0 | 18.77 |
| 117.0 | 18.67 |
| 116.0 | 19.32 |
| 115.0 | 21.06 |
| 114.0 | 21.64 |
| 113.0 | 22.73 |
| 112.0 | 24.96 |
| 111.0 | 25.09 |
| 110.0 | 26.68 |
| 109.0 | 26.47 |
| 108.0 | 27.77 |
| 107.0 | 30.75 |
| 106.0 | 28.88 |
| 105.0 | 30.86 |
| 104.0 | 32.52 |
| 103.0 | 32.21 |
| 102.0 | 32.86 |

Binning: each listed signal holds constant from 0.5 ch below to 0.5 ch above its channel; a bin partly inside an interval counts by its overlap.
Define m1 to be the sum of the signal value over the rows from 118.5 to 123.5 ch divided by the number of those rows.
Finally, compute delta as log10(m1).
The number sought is 1.27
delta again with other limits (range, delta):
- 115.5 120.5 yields 1.27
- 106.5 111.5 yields 1.44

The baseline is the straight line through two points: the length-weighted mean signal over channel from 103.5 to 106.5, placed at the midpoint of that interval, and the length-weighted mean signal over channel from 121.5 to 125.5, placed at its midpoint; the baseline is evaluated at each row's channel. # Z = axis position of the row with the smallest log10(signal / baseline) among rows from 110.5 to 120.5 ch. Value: 117.0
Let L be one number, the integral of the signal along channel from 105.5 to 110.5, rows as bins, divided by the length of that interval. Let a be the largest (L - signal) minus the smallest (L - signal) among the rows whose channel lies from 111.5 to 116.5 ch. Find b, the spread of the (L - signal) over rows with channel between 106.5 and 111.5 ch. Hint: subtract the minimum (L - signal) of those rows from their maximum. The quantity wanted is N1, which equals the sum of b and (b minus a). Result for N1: 5.7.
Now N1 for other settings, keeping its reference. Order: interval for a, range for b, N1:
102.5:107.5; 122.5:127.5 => 2.6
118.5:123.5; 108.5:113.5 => 7.0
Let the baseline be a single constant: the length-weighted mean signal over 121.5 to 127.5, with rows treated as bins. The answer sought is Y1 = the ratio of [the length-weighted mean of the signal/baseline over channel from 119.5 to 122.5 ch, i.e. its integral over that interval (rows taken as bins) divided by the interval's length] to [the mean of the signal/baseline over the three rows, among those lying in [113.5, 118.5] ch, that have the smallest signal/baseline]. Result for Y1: 0.99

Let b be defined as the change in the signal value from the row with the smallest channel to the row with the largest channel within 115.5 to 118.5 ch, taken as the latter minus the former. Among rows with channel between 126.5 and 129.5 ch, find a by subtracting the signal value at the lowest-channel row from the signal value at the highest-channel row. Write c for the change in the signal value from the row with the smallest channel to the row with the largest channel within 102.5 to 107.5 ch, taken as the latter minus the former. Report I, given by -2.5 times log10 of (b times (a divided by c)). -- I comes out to 0.0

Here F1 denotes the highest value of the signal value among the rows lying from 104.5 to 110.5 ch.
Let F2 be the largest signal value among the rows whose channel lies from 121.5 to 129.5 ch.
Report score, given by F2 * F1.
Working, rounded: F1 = 30.86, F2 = 24.66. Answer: 761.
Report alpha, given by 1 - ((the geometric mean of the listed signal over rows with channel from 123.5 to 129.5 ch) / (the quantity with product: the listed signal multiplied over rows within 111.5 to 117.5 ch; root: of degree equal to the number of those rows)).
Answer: 0.0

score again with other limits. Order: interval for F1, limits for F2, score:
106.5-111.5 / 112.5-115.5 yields 699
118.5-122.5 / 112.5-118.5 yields 433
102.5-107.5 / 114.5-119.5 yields 685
